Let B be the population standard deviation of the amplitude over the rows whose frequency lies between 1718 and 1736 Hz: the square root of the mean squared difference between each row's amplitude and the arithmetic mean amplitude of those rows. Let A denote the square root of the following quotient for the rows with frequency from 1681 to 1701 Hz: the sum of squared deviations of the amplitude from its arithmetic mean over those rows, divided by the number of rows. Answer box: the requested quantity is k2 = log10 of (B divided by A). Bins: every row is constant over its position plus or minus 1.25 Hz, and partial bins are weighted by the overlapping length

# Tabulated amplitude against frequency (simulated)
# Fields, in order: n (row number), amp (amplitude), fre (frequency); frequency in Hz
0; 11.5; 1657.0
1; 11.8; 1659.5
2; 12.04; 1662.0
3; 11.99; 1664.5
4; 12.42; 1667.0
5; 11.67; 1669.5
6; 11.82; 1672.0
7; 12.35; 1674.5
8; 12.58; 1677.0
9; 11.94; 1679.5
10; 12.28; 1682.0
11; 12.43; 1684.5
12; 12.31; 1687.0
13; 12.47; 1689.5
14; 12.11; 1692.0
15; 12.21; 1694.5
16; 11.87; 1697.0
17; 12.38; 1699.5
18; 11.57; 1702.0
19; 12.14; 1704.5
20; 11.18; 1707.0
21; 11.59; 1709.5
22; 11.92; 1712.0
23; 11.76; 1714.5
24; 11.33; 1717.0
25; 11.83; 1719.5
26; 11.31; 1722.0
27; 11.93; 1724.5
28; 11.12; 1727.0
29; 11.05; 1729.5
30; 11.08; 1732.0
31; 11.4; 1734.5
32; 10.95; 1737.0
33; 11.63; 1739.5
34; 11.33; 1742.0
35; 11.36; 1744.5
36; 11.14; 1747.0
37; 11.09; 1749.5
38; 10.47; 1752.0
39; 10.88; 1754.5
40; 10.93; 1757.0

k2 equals 0.3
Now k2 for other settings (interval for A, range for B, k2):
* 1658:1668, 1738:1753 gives 0.2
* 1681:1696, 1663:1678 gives 0.4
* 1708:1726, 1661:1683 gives 0.1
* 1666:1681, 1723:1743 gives 0.0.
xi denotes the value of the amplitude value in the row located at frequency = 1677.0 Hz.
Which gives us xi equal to 12.58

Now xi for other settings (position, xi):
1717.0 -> 11.33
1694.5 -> 12.21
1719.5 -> 11.83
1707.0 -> 11.18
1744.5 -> 11.36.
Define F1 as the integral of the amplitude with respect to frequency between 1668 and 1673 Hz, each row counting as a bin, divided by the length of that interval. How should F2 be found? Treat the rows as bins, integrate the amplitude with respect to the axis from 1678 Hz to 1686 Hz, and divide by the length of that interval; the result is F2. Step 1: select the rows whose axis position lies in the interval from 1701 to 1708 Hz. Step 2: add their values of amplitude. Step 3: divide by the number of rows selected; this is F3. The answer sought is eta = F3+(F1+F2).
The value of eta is 35.6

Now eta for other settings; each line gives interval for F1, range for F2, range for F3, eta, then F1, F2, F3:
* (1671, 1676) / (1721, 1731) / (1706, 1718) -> 35.0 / 12.1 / 11.3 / 11.6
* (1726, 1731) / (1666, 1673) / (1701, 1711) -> 34.7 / 11.1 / 12.0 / 11.6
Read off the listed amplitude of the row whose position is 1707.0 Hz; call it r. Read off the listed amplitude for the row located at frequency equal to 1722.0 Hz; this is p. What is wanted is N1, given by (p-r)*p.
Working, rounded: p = 11.31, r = 11.18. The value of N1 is 1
